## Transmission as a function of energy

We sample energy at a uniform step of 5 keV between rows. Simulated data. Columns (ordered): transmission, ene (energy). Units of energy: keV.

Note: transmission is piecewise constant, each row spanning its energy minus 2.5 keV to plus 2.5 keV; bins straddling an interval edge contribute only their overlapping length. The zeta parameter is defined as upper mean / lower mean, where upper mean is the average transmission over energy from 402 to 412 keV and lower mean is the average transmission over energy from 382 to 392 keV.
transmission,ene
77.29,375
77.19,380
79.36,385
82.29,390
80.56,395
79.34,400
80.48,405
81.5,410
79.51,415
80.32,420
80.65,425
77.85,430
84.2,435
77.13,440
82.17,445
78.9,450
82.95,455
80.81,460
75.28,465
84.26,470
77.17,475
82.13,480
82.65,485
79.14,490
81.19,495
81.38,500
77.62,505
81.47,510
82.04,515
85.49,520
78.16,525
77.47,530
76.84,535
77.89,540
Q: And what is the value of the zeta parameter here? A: 1.00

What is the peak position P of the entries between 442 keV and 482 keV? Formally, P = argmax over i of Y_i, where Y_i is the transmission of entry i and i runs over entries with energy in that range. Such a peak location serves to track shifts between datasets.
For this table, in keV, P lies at 470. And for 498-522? 520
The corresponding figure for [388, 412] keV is 390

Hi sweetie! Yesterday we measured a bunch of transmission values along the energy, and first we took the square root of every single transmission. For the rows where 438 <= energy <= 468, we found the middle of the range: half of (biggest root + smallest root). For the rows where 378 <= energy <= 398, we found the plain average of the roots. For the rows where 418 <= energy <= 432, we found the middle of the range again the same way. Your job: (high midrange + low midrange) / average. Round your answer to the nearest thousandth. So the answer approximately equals 1.991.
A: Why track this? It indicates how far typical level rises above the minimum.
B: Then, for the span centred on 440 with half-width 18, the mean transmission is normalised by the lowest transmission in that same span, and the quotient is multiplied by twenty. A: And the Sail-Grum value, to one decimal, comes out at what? 20.9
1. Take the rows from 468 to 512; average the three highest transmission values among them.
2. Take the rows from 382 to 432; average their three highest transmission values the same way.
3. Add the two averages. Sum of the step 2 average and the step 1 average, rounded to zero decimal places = 164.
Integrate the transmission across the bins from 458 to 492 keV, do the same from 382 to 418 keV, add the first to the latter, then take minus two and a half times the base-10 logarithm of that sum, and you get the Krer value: -9.375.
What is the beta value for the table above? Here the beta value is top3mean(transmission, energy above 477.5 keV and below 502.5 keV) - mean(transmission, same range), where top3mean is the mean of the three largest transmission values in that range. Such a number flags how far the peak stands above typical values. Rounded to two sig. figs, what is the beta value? 0.76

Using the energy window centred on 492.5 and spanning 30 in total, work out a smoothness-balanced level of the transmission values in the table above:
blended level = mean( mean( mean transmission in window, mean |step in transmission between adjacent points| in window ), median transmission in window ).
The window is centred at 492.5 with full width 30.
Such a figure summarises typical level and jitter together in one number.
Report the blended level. 61.3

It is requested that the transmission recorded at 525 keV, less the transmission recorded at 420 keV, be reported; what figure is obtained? -2.2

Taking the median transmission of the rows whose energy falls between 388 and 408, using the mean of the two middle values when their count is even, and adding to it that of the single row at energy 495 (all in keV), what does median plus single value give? 162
